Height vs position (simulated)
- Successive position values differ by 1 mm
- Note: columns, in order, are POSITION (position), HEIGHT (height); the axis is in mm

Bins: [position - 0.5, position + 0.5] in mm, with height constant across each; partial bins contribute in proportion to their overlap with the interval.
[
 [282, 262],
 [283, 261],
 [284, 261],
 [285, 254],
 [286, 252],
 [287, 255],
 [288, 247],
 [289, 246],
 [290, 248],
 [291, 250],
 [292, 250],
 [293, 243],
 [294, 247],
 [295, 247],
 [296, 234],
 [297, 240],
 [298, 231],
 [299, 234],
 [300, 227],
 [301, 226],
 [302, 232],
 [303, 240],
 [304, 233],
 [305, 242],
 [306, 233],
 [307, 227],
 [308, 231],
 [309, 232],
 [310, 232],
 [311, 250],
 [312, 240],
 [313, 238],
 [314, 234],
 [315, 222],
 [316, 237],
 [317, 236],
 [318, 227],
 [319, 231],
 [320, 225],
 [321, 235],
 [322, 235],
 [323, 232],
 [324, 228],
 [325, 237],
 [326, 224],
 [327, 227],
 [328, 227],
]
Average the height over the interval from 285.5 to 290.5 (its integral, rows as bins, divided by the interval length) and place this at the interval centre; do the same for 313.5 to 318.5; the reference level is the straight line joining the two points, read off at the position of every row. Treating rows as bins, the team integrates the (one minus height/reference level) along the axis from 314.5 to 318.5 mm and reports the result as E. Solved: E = 0.01 mm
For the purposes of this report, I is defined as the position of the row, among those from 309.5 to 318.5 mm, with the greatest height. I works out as 311 mm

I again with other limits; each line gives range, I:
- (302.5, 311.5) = 311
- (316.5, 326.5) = 325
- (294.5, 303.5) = 295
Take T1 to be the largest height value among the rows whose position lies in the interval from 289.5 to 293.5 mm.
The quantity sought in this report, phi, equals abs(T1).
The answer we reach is 250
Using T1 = 250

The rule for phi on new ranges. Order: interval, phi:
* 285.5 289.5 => 255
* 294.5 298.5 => 247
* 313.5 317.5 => 237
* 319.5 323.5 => 235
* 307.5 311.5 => 250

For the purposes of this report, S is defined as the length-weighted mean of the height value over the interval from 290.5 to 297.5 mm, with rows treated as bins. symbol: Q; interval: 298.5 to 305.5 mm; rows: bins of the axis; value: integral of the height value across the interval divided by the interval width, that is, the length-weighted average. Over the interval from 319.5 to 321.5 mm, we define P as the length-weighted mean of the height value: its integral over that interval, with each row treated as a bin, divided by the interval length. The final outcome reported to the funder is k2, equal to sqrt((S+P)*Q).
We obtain 333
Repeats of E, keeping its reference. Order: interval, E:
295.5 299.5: 0.14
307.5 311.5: -0.01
